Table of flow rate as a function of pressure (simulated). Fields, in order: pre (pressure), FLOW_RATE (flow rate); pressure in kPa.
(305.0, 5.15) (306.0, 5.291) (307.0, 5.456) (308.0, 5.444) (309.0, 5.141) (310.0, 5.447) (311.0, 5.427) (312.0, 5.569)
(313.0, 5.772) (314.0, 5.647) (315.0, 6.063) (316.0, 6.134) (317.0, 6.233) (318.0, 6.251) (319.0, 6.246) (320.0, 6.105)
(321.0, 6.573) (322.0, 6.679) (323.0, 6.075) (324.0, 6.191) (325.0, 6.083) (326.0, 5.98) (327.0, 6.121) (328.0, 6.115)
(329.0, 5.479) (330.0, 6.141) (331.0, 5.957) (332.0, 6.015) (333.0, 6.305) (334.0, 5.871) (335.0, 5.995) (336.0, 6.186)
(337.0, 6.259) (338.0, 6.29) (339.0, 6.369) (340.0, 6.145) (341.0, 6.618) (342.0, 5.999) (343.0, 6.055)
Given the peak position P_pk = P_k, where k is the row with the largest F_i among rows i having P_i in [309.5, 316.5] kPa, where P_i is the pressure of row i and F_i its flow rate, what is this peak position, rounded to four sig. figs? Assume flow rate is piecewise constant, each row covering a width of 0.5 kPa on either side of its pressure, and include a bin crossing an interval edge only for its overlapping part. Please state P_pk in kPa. 316.0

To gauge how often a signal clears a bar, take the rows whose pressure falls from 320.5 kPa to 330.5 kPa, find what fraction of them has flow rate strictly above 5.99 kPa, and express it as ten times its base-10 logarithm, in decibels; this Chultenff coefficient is -1.0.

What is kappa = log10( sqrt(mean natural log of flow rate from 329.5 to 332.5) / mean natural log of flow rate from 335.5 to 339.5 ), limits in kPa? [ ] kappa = -0.137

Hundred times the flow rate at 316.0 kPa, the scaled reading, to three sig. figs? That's 613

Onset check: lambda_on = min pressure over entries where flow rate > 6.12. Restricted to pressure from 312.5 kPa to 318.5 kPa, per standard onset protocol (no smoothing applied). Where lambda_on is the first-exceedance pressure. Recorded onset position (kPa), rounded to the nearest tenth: 316.0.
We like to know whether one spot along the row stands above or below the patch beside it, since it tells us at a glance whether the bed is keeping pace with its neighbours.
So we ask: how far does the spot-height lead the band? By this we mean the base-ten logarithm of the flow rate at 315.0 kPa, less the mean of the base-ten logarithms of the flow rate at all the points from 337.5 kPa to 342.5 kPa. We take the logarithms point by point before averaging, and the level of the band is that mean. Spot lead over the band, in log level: -0.015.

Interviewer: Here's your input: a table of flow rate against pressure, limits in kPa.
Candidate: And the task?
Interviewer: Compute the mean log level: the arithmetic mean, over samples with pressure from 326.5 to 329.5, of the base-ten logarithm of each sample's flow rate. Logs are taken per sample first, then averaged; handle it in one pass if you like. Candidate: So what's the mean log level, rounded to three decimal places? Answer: 0.771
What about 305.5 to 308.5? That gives 0.732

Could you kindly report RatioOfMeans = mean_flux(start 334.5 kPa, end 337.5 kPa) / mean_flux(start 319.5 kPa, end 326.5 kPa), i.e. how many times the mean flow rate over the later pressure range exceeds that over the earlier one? 0.98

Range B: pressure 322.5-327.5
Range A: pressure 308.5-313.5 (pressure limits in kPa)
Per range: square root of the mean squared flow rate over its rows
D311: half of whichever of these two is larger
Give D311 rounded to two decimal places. 3.05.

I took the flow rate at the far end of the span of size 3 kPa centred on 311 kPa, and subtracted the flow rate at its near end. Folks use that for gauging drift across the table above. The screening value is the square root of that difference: 0.35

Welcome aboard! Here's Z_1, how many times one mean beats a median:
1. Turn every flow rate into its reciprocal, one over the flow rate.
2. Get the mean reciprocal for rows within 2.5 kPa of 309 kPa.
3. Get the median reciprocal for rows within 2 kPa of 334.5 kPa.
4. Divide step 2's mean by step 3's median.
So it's 1.132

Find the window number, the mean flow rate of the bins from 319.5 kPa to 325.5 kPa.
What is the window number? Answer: 6.28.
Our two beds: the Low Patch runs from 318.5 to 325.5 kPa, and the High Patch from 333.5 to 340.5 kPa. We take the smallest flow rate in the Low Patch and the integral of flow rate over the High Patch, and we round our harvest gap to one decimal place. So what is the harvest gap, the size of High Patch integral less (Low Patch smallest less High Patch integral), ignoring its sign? 80.2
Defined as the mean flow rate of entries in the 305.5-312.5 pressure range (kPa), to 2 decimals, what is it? 5.40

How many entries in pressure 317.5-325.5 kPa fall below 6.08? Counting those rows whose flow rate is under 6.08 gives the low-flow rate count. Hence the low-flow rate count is 1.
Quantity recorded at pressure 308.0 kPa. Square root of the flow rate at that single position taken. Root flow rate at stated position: 2.33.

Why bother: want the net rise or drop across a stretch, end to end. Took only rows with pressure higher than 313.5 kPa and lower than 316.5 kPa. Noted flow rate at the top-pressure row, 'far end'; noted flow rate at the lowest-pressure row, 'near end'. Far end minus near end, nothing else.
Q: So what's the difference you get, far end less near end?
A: 0.5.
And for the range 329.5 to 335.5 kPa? -0.1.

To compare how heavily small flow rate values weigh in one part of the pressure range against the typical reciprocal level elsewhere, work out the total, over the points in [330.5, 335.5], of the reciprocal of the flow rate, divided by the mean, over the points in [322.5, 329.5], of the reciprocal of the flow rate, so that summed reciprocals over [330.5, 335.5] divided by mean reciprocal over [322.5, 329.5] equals 5.0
